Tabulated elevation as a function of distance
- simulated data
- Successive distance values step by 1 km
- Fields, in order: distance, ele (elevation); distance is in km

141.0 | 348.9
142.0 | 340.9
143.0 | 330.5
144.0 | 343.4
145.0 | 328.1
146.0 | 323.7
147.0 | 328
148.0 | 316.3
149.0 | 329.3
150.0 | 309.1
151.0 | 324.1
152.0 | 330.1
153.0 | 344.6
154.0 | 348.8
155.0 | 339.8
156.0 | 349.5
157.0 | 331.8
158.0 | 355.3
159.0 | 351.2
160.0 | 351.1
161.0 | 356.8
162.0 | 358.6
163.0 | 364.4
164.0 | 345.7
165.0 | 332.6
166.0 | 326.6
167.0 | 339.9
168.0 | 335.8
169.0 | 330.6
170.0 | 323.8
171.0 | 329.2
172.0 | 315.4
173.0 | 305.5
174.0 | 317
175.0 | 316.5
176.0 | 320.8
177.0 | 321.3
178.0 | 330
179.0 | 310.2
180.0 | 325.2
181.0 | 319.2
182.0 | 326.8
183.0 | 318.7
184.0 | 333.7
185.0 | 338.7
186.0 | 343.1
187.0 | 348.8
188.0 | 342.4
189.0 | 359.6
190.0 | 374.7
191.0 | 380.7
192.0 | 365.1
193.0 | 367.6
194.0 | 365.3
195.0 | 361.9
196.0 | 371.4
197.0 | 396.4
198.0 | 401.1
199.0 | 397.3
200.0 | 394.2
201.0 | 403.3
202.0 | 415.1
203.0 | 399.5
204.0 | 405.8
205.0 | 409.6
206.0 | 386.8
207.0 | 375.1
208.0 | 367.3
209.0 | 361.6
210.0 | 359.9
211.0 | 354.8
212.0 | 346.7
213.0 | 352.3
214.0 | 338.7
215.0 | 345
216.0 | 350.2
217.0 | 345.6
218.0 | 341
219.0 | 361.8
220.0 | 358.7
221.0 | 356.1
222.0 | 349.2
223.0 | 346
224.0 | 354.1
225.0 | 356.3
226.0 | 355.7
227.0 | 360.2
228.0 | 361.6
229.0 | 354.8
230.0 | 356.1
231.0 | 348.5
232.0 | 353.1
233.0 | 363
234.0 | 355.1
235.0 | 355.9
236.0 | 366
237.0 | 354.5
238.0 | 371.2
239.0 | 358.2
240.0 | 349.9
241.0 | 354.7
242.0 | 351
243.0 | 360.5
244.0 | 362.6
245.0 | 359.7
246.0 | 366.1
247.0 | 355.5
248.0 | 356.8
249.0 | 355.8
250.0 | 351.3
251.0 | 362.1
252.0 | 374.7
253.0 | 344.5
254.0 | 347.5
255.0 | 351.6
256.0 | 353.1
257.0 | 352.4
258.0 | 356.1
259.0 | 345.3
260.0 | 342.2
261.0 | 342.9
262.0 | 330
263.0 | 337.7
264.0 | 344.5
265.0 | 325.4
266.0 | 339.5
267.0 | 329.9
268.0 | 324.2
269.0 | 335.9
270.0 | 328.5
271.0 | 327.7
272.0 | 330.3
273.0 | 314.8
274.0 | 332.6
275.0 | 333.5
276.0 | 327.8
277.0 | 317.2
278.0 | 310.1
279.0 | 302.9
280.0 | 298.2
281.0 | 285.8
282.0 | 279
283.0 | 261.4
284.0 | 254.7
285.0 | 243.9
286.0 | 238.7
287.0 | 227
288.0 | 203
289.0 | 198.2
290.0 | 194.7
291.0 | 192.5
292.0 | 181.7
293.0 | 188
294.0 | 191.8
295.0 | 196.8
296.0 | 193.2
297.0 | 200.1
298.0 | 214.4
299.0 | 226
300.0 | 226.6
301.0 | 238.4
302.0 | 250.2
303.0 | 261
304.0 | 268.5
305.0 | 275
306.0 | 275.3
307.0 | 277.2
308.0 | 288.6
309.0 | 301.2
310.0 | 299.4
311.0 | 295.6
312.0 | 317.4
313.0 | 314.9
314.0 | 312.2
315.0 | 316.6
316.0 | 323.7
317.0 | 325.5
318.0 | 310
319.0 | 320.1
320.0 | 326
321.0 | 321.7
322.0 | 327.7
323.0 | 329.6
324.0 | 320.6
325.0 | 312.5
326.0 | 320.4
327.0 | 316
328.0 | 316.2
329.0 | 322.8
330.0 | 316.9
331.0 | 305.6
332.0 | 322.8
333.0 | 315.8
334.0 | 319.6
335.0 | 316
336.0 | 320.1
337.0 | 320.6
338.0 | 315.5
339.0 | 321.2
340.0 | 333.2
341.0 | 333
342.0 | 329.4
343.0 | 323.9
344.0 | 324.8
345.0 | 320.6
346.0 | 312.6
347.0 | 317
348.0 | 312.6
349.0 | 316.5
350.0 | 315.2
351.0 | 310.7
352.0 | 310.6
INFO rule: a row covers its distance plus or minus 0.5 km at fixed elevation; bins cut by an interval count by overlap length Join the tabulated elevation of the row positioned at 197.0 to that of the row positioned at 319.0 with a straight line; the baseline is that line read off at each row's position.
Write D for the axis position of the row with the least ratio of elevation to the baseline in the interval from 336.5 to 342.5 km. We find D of 338.0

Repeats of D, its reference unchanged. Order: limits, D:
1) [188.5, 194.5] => 189.0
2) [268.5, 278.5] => 278.0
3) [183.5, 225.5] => 184.0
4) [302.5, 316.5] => 303.0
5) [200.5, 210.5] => 210.0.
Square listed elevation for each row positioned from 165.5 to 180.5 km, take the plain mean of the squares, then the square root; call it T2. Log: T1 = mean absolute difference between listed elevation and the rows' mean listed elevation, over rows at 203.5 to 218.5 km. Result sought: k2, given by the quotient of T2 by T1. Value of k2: 18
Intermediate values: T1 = 17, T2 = 323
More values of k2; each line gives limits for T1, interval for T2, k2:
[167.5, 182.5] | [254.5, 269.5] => 53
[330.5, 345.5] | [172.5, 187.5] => 64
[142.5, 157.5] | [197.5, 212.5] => 43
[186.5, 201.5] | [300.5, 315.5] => 18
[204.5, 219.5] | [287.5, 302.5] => 15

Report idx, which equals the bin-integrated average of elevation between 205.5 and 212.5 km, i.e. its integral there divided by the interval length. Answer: 365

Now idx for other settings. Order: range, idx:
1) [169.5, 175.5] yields 318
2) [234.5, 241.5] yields 359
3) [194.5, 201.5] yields 389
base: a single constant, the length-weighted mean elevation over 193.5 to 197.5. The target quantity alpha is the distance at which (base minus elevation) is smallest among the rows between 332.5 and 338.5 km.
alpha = 337.0 km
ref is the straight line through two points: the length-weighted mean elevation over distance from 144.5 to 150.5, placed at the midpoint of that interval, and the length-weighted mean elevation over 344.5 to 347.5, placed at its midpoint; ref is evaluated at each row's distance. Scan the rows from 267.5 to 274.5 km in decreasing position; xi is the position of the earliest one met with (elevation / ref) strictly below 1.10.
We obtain 274.0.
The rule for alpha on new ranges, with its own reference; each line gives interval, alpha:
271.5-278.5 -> 275.0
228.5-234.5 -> 233.0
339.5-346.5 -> 340.0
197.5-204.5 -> 202.0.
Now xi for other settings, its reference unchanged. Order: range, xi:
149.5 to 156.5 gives 156.0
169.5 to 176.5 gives 176.0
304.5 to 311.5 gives 311.0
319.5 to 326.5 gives 326.0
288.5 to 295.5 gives 295.0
